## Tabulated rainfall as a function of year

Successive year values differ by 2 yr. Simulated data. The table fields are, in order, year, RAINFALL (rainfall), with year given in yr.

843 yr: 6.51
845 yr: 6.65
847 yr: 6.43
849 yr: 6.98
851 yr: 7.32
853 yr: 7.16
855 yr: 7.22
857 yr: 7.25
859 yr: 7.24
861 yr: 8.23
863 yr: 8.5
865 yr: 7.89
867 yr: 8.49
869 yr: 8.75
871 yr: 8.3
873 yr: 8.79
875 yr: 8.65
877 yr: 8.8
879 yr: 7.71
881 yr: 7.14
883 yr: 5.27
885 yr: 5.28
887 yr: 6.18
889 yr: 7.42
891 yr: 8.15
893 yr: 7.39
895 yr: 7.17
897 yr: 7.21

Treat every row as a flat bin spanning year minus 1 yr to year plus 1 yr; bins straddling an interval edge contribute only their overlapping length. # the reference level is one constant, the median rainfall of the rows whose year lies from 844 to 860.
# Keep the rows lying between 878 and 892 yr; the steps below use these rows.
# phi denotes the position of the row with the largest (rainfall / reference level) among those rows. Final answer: 891 yr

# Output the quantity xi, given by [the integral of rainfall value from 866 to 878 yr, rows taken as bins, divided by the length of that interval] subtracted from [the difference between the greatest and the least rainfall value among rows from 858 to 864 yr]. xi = -7.4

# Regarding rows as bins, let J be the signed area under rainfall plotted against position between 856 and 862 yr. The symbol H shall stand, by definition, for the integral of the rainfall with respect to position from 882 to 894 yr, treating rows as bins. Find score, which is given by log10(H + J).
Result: 2.10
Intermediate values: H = 79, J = 45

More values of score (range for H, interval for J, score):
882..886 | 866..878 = 2.10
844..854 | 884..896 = 2.18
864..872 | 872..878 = 2.08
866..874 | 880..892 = 2.17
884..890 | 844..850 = 1.89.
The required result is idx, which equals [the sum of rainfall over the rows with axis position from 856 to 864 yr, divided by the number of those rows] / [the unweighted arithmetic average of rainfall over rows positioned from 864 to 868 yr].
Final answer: 0.95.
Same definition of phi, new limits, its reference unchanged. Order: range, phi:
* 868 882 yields 877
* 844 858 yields 851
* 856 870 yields 869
